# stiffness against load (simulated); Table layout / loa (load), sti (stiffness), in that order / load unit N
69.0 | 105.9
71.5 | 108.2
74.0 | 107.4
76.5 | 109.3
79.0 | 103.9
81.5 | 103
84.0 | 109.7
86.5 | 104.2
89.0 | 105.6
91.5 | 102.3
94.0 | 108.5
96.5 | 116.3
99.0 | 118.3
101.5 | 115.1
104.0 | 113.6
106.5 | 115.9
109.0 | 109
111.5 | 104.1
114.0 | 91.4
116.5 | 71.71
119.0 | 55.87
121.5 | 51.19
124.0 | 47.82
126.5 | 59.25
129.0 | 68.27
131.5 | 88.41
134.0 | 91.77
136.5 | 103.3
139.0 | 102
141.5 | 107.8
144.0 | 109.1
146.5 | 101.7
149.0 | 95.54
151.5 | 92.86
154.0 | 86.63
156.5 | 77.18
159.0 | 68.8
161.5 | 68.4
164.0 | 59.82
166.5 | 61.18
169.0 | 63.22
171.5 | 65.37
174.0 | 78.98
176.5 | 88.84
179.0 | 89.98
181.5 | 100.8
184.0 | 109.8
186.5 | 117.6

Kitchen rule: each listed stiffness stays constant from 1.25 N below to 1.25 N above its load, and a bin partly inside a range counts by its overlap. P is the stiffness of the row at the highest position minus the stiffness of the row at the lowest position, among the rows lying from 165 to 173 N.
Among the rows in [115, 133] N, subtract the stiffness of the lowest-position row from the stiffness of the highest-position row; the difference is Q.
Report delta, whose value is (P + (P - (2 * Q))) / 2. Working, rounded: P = 4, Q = 17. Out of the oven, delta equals -13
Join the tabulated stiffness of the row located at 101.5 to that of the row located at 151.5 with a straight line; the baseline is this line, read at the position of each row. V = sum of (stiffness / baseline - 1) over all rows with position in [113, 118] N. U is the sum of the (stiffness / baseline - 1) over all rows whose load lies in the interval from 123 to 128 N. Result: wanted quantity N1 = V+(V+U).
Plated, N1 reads -2.0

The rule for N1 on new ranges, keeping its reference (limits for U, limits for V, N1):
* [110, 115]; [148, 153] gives -0.2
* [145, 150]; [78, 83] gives -0.6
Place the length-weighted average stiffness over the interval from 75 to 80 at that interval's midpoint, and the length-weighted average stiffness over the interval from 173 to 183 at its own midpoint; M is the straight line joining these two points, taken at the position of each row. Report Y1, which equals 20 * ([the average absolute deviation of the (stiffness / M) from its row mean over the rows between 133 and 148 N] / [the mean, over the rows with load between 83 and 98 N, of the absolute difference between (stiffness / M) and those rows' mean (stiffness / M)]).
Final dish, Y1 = 23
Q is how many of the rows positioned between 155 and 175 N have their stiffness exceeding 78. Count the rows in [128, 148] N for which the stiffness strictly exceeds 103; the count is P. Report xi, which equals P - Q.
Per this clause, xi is 2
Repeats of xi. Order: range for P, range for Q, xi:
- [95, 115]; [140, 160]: 1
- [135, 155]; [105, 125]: -1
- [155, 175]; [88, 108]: -8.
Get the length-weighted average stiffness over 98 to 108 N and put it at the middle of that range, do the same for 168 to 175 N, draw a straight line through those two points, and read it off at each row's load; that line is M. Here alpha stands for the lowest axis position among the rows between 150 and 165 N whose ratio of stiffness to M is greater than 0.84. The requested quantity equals 151.5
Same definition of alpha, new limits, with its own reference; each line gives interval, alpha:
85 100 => 89.0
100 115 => 101.5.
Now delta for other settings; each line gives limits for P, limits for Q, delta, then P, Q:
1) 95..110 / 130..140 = -21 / -7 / 14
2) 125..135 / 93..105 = 27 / 33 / 5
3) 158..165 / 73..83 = -5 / -9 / -4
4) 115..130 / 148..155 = 5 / -3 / -9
